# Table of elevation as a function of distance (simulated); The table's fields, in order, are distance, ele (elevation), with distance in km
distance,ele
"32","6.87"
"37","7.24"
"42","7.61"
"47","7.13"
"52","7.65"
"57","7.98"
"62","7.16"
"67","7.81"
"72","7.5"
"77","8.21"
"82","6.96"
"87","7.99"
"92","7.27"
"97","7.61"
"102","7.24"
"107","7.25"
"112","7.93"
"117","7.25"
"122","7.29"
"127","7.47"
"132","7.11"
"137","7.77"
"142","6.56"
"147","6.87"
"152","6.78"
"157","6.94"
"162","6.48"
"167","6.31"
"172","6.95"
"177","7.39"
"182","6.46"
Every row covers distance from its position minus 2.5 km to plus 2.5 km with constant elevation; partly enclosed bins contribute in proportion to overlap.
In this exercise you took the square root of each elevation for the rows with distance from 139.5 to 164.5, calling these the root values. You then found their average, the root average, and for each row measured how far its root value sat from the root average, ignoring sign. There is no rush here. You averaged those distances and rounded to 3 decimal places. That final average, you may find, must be 0.032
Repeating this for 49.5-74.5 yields 0.042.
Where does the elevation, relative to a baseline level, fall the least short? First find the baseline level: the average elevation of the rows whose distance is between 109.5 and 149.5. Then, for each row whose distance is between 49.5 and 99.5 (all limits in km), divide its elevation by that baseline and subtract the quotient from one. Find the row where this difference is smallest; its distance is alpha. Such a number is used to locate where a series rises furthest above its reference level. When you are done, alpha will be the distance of 77 km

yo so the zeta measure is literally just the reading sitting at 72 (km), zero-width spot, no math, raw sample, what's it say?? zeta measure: 7.5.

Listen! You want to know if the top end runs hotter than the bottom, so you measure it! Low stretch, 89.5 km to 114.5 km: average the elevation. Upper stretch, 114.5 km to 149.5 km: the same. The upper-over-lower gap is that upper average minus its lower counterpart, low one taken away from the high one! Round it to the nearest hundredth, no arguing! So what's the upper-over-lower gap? -0.27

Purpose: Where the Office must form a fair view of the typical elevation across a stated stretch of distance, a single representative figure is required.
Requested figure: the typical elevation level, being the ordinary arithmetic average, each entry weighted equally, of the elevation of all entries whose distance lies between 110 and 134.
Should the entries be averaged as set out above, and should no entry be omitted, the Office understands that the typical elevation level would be 7.41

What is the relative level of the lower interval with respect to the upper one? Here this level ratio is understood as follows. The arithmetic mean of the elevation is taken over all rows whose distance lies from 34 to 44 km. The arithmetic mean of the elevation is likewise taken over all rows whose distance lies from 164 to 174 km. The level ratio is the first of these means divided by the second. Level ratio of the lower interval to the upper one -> 1.12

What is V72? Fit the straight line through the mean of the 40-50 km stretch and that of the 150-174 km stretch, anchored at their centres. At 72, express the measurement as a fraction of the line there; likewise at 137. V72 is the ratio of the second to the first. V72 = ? 1.09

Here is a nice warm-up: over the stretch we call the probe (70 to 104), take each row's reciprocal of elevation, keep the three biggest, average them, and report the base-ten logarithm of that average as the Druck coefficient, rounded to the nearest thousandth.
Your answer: -0.855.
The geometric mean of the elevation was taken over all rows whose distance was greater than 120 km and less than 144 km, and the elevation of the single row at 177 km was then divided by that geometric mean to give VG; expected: 1.02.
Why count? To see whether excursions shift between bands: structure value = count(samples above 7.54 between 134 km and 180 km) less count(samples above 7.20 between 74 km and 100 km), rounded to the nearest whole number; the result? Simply -3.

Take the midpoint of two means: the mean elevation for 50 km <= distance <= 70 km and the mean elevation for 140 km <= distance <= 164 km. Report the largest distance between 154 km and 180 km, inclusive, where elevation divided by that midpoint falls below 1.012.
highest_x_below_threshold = 172 km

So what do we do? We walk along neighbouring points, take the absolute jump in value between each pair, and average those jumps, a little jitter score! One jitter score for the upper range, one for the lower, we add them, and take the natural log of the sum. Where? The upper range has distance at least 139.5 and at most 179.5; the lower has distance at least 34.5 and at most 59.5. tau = -0.29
